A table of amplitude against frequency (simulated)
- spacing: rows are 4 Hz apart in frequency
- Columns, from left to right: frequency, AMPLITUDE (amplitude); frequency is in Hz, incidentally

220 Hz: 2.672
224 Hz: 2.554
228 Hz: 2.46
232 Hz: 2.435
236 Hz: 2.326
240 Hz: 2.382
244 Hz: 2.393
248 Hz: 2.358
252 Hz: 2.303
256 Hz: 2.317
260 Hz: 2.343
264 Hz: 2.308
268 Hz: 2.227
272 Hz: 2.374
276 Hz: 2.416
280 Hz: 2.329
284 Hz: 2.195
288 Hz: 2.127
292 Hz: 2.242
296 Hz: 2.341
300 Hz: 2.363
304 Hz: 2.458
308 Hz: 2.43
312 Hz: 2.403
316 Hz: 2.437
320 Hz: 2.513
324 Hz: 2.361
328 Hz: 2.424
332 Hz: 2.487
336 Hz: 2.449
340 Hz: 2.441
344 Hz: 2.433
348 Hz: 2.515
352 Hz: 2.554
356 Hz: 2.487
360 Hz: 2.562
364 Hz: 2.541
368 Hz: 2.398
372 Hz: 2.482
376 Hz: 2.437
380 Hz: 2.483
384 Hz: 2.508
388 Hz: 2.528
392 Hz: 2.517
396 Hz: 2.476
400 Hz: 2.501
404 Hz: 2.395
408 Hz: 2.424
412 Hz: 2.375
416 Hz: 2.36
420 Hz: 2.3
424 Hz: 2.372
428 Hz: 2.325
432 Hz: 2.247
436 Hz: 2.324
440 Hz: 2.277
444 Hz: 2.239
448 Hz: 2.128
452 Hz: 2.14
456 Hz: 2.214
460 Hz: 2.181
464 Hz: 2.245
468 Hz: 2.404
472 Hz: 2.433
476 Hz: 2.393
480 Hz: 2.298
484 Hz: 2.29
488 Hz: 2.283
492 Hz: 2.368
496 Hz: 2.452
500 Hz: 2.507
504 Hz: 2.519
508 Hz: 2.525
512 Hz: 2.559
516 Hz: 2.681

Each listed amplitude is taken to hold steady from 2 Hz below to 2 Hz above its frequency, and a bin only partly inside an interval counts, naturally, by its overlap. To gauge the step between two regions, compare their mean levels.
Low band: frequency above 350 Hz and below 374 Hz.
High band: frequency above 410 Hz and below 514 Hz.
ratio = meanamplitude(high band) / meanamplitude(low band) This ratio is 0.93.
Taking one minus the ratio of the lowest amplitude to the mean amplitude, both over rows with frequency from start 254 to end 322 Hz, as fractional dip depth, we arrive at 0.092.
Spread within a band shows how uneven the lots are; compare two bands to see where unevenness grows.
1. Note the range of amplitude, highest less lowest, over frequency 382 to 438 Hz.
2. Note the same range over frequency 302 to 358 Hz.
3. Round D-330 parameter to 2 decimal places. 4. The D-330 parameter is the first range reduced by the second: 0.09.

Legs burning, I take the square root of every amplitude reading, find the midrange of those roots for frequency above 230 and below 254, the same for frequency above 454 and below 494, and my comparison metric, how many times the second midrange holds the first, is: 0.99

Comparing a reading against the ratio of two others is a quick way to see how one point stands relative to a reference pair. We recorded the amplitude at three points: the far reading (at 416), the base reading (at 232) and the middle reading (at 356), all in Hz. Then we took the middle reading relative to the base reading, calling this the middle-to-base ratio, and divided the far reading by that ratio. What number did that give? 2.31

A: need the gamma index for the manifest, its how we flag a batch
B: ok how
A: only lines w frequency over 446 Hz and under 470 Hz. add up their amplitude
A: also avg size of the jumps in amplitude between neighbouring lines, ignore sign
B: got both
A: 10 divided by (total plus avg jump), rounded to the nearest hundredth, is 0.75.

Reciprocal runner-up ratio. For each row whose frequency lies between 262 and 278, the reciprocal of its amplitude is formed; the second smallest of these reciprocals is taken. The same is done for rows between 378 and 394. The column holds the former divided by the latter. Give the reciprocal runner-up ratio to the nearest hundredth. 1.06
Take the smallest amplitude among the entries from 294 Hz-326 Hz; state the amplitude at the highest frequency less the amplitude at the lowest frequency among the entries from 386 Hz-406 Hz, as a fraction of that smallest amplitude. -0.06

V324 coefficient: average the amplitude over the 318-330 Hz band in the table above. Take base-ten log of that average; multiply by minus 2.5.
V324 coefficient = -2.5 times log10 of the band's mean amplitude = -0.97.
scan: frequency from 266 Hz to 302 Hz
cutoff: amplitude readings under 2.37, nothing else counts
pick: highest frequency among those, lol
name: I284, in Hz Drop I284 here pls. 300 Hz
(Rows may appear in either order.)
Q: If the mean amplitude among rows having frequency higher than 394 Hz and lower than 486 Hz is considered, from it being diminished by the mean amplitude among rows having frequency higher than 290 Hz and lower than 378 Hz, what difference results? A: -0.12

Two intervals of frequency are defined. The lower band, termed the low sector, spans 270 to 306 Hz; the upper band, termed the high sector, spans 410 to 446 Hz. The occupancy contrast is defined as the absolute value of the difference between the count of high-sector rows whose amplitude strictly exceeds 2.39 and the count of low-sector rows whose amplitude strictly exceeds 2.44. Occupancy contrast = 1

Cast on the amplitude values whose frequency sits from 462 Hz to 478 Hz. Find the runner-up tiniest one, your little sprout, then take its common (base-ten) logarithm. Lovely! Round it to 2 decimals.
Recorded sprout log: 0.38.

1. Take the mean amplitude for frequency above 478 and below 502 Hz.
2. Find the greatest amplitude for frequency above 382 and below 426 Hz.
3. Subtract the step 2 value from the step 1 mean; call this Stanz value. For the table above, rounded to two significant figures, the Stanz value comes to -0.16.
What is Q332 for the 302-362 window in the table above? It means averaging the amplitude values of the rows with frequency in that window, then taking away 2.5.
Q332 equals -0.04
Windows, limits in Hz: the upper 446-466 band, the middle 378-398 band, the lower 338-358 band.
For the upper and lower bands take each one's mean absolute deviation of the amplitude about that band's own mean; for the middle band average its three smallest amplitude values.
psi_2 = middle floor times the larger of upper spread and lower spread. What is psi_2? 0.10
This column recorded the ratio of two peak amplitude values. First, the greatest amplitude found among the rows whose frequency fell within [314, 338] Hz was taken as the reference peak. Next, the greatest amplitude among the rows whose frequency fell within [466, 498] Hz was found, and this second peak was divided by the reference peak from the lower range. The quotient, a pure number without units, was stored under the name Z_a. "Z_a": 0.98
